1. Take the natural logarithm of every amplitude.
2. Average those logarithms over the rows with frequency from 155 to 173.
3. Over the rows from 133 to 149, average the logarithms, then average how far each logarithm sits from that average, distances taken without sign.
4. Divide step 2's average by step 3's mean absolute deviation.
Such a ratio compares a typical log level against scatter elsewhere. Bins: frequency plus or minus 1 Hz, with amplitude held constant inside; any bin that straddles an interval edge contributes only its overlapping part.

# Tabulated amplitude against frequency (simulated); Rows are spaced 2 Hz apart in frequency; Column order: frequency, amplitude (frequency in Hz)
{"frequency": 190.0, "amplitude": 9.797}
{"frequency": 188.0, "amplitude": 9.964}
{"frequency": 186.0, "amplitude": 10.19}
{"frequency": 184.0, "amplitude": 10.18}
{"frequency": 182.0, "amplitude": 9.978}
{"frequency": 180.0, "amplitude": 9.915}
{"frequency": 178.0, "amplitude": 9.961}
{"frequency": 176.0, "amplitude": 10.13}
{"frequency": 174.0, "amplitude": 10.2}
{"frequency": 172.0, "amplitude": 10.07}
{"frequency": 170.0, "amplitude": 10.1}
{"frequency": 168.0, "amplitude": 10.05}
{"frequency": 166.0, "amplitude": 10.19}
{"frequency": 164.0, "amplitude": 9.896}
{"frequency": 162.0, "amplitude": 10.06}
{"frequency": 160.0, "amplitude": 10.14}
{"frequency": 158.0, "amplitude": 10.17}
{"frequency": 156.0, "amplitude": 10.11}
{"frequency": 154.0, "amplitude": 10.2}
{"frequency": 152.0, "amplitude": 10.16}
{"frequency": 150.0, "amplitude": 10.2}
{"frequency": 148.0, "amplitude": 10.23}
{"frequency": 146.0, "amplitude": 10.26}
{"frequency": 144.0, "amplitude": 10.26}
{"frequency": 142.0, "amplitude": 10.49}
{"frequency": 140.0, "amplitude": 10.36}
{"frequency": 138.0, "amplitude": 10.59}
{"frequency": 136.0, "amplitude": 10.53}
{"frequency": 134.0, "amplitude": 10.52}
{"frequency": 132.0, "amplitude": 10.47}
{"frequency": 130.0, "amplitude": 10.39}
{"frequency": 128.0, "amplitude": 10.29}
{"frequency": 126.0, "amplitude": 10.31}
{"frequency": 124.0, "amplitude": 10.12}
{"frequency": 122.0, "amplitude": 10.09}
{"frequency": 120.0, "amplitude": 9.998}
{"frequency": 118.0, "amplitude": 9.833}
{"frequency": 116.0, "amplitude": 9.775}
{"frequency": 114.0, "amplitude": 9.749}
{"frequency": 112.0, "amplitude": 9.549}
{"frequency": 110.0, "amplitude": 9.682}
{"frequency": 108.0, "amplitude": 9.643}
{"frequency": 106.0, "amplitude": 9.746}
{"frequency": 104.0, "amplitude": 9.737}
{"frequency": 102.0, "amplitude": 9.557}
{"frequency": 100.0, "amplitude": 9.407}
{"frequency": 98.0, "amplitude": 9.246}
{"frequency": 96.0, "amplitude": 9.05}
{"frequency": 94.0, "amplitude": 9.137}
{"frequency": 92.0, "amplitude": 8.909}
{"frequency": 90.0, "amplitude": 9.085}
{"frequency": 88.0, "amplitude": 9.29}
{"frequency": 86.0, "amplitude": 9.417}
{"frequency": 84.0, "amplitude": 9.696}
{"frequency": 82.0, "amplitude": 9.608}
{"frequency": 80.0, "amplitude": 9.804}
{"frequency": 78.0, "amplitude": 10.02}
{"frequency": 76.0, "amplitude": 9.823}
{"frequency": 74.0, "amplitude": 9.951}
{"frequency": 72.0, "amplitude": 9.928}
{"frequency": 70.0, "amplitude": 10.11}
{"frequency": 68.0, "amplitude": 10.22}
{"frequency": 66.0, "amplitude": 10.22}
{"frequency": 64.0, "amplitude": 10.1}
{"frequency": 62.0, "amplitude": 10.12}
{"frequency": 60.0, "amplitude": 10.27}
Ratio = 189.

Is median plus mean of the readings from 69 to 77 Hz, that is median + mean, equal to 19.9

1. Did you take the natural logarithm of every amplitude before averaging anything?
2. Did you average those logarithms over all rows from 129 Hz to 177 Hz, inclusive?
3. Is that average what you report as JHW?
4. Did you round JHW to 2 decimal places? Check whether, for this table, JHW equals 2.33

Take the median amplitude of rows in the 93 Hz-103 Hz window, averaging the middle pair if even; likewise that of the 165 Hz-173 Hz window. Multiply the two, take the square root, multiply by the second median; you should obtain 97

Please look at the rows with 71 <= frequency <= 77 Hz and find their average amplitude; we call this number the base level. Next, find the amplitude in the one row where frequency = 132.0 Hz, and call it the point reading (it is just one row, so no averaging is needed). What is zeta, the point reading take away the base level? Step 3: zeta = 0.6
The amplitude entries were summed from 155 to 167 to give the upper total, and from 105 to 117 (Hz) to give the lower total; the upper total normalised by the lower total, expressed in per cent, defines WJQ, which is 104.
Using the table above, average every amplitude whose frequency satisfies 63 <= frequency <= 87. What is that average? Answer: 9.9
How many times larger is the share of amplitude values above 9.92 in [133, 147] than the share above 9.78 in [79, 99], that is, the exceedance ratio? 10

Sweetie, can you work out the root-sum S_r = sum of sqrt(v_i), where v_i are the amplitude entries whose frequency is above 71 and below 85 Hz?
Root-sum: 22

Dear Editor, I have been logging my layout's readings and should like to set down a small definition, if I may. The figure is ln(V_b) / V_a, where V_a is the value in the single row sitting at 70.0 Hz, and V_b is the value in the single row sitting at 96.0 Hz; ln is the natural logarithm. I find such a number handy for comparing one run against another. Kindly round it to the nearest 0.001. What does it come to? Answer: 0.218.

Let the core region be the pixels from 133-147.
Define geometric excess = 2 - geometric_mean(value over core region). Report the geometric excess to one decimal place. -8.4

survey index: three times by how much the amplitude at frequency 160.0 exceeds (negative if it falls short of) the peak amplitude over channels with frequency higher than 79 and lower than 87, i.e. 1.0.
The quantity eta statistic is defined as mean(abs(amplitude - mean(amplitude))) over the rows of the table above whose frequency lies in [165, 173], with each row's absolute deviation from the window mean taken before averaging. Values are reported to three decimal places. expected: 0.044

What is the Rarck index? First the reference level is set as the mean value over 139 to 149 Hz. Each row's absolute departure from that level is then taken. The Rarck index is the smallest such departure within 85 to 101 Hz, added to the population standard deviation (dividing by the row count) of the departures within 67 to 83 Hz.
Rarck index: 1.1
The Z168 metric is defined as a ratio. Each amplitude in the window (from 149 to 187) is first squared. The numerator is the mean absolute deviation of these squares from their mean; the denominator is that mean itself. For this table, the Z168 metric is 0.016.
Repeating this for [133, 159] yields 0.028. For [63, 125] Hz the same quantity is 0.059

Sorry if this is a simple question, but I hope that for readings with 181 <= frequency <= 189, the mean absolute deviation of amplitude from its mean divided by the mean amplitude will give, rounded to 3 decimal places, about 0.011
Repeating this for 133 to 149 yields 0.012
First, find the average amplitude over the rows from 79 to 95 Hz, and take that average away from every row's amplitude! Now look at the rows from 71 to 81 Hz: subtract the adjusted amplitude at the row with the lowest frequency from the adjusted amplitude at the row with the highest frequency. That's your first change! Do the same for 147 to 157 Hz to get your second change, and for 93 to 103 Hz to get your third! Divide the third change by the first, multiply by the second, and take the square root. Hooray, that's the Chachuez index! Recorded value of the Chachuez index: 0.64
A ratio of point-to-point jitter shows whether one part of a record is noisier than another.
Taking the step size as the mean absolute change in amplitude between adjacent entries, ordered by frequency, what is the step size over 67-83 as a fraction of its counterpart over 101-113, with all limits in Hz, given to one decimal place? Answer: 1.6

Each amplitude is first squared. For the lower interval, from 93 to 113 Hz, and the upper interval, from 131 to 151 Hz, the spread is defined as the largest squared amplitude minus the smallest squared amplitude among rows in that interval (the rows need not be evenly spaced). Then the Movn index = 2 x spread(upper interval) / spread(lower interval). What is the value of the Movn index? 1.2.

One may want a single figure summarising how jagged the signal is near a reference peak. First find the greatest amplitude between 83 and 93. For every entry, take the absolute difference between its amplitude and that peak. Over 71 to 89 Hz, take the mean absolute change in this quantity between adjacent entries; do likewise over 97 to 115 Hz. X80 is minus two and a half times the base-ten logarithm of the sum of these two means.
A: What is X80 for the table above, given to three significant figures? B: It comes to 1.64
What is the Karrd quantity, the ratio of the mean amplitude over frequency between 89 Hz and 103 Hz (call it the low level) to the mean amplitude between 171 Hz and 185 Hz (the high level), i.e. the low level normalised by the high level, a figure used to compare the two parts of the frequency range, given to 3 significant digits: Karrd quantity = 0.914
